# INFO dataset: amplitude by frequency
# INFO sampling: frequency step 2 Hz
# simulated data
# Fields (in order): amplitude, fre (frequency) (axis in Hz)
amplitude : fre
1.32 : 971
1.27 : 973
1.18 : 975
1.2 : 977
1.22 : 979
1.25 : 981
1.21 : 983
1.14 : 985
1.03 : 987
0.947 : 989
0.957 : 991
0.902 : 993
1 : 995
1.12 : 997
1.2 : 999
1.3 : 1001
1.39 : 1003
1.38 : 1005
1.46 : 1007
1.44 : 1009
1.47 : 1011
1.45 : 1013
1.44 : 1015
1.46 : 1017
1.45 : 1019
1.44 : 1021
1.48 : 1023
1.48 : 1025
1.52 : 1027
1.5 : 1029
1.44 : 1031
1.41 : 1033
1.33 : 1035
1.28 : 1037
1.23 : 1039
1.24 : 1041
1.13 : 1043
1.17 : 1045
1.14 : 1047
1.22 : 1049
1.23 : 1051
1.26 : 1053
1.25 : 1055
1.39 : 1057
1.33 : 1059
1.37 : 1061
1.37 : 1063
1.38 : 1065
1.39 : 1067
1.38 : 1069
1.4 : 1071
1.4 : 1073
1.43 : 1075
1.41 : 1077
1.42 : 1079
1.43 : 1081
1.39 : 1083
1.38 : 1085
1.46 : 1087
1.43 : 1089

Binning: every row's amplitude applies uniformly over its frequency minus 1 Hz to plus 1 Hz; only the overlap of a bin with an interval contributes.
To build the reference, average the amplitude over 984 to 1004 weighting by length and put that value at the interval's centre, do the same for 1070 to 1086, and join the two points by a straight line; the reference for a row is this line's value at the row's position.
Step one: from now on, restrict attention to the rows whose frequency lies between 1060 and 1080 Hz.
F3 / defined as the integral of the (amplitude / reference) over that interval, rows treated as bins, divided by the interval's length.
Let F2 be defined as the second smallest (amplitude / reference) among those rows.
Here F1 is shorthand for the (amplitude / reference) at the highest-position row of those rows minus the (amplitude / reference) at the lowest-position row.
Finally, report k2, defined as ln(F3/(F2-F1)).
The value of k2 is 0.00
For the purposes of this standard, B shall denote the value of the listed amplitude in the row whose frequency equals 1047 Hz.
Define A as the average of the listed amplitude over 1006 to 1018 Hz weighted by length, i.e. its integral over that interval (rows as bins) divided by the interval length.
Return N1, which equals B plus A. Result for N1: 2.59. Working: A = 1.45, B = 1.14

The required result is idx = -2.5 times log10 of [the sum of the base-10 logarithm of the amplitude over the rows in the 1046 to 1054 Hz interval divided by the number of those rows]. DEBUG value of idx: 2.7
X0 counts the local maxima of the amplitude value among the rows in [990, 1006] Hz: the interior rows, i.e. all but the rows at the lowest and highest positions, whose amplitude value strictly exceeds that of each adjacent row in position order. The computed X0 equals 1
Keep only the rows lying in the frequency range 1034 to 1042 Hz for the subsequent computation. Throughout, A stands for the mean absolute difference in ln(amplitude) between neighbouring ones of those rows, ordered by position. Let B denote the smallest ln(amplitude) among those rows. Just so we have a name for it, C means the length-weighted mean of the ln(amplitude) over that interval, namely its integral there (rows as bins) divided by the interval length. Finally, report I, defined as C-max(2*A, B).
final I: 0.03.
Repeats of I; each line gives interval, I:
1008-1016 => 0.01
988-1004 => -0.06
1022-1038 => 0.11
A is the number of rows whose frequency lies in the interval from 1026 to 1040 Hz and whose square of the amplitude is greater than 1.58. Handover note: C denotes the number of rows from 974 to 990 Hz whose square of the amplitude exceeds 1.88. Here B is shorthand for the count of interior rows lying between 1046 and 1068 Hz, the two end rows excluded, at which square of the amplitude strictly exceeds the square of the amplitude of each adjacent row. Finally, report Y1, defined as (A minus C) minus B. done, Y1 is 4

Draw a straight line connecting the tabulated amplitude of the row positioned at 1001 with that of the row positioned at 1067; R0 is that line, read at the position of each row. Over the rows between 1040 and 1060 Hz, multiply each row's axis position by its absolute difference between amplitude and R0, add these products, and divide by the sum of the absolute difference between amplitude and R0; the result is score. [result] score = 1047.9 Hz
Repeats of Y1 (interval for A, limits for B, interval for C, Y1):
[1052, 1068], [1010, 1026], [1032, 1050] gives 5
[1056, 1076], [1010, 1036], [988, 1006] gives 6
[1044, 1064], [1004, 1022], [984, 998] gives 2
